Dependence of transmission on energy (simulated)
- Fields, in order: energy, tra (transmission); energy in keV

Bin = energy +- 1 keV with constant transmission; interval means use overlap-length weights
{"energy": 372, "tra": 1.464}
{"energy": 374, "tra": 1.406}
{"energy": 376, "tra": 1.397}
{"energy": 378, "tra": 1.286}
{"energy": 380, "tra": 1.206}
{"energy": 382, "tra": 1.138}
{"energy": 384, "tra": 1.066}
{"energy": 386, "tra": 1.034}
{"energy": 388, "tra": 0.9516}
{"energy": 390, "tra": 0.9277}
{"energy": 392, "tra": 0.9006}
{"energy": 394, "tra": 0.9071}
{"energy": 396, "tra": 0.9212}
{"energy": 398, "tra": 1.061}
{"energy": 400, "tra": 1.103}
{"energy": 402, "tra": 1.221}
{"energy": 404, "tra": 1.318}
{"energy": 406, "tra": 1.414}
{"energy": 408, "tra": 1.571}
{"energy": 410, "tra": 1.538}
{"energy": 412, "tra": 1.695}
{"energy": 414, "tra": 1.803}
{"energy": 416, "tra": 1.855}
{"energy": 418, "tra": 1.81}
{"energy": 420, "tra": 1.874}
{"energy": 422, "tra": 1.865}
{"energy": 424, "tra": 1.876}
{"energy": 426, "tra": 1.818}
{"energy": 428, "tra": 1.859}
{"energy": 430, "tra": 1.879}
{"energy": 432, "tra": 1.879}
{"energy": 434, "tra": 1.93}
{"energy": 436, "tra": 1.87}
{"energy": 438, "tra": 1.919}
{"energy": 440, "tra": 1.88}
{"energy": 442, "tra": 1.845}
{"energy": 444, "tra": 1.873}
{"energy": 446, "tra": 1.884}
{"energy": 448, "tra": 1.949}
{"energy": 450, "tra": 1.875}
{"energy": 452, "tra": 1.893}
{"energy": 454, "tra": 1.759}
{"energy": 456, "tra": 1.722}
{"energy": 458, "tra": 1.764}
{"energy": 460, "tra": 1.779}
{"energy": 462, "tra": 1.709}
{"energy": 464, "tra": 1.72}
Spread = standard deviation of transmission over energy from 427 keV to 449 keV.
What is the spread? 0.03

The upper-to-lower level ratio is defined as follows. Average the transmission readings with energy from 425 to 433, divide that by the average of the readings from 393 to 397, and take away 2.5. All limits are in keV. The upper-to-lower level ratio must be -0.47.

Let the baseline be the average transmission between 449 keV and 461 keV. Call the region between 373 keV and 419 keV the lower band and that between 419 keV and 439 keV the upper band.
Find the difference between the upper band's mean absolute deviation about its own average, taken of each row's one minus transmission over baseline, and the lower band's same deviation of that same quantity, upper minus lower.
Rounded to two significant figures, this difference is -0.13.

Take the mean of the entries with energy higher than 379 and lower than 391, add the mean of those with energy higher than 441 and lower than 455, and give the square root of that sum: 1.71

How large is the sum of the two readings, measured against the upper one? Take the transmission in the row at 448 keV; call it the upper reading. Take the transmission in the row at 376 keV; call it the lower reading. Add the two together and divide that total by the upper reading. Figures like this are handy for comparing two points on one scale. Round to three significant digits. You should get 1.72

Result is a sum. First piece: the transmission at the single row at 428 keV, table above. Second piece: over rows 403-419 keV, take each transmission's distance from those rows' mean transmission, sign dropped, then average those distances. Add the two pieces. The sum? 2.02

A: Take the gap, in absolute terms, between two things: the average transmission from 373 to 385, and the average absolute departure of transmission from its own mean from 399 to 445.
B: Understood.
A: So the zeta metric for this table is 1.06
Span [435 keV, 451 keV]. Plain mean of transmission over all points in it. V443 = 1.9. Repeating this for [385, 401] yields 1.0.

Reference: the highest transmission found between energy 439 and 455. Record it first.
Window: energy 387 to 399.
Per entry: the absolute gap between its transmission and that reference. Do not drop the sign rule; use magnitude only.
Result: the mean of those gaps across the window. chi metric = 1.0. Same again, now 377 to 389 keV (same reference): 0.8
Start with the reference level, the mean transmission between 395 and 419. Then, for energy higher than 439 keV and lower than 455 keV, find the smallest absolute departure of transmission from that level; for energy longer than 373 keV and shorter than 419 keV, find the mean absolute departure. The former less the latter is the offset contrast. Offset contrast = 0.017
